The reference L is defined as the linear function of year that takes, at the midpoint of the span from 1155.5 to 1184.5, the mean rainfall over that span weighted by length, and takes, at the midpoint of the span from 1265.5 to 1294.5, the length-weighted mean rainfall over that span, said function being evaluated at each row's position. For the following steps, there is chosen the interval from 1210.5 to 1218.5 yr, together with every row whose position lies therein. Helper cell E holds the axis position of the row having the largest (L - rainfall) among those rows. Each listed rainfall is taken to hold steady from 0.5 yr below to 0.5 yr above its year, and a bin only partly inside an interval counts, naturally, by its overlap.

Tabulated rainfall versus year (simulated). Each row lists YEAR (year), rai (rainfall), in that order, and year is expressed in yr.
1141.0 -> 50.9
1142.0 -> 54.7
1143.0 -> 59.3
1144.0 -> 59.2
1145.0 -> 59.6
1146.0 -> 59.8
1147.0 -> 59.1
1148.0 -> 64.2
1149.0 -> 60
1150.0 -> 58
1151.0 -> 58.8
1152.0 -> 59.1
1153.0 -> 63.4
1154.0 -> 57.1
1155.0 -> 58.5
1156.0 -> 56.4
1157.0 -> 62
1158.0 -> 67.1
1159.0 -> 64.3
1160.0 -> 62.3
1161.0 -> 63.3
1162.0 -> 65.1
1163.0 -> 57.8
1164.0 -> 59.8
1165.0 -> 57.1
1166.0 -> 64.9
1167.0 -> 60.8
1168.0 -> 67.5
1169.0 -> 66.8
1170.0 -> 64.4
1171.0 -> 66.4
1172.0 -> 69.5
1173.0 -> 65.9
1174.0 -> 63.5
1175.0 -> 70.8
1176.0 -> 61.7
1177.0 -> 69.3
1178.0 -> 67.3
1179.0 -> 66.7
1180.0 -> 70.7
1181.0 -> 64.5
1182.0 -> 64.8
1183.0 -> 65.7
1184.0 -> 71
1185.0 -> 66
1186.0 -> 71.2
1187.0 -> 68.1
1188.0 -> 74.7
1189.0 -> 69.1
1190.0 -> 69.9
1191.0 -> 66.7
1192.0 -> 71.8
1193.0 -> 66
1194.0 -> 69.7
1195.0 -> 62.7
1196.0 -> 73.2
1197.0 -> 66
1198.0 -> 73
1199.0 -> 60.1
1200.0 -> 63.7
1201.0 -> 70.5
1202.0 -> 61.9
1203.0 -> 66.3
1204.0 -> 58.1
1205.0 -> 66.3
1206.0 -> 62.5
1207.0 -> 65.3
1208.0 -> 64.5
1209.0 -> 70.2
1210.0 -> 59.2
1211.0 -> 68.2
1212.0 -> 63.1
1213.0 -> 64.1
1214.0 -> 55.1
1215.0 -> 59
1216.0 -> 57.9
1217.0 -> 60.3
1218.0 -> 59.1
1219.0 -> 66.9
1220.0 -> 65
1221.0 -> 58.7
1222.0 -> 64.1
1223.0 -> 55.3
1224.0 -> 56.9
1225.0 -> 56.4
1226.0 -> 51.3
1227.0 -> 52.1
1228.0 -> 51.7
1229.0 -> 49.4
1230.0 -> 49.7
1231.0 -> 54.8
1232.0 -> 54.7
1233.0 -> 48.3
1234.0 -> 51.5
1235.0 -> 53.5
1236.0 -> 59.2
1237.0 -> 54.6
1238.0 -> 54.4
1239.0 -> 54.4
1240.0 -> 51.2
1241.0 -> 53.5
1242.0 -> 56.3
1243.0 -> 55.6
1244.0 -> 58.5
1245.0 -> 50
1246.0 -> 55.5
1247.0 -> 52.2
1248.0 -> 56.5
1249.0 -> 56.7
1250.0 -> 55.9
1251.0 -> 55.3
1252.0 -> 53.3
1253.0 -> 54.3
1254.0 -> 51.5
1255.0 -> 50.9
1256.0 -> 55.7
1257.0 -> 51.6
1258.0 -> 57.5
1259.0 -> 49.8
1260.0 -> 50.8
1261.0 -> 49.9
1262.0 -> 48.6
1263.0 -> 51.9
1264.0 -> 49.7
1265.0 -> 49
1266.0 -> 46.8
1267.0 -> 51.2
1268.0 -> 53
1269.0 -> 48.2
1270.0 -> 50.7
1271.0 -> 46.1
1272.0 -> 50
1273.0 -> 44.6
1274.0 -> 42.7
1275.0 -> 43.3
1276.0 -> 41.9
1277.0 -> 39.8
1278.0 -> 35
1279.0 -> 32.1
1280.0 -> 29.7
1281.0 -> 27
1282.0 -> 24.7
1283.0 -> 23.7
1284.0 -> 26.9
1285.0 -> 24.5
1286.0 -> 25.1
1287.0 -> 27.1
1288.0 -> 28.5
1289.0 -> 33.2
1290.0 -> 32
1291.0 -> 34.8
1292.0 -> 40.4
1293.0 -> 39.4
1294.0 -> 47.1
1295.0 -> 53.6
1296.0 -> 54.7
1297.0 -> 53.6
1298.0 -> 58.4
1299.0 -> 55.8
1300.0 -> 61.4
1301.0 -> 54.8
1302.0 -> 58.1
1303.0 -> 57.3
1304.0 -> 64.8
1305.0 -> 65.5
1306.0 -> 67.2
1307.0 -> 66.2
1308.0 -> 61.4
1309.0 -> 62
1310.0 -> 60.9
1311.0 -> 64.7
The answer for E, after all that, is 1214.0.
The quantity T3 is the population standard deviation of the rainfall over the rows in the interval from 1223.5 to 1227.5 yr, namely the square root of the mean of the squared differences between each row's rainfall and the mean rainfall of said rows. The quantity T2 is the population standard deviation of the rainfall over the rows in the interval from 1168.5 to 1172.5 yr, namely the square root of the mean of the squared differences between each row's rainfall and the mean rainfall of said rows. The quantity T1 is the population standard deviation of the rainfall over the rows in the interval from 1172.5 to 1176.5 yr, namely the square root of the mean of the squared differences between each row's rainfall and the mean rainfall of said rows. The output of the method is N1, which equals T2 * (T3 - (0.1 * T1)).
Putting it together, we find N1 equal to 3.9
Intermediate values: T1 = 3.4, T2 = 1.8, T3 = 2.50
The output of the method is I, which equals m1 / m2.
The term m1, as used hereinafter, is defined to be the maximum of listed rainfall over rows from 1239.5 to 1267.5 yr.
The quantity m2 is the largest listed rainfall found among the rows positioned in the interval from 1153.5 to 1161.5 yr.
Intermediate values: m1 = 58.5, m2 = 67.1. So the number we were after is 0.9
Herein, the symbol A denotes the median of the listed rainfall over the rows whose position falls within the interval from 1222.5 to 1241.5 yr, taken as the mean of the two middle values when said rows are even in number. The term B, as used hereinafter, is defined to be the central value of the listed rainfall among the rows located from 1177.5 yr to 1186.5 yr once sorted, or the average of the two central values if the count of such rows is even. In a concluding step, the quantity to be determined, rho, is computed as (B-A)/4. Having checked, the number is 3.3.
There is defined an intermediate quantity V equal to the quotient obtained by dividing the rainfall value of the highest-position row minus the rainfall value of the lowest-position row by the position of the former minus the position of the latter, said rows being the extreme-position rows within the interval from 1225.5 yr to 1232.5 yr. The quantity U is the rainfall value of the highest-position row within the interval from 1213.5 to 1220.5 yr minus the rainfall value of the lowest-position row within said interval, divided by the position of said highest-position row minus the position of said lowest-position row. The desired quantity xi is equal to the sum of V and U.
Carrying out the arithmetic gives 2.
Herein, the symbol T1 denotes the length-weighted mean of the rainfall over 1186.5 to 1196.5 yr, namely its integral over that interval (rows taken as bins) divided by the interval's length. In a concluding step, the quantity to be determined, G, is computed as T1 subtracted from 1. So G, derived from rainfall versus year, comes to -68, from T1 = 69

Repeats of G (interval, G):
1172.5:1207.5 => -66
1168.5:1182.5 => -66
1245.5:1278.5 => -49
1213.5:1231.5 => -56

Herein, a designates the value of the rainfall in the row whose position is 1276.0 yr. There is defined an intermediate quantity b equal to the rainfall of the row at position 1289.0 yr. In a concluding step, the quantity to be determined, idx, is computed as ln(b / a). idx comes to -0.23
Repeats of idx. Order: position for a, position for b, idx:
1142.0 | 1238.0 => -0.01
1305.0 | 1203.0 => 0.01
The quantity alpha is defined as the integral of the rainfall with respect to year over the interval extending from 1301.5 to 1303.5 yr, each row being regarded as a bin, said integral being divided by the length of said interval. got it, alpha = 58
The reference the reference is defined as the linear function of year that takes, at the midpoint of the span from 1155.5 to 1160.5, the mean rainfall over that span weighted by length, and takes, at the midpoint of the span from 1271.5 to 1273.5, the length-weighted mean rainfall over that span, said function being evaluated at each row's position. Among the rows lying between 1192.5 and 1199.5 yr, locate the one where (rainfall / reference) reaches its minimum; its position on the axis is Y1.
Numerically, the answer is 1199.0 yr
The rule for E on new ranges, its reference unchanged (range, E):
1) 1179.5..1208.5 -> 1204.0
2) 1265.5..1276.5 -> 1276.0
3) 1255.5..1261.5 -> 1259.0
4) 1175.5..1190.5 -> 1176.0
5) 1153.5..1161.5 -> 1156.0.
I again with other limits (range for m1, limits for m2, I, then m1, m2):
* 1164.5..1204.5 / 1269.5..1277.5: 1.5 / 74.7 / 50.7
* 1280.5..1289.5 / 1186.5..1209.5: 0.4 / 33.2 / 74.7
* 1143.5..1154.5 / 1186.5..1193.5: 0.9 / 64.2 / 74.7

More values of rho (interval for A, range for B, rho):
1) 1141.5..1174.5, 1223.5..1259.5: -1.6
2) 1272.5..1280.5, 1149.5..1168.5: 5.0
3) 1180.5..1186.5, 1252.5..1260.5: -3.6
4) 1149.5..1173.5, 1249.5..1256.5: -2.1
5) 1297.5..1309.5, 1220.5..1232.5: -1.7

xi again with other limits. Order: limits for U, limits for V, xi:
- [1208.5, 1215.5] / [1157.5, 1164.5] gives -3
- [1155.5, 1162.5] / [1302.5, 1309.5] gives 2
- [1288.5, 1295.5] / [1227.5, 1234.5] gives 3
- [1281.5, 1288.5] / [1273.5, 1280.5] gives -2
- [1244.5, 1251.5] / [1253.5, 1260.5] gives 1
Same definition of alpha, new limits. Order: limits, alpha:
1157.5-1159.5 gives 66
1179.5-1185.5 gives 67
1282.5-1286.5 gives 25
